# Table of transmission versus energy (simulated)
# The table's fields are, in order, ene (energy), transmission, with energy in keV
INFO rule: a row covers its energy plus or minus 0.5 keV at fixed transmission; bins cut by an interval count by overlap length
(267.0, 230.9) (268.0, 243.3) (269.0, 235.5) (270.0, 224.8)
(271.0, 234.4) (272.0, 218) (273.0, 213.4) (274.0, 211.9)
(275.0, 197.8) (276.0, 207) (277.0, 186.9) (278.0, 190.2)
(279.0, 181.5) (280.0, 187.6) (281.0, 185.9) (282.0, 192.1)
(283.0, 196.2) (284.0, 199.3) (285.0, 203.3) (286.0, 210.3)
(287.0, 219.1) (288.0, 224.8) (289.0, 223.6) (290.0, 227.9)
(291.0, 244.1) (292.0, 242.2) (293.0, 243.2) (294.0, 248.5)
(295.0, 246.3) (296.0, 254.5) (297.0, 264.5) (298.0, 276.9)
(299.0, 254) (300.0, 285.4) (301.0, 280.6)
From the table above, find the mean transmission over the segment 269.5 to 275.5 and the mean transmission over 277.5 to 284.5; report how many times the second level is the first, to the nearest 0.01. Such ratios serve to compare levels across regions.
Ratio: 0.88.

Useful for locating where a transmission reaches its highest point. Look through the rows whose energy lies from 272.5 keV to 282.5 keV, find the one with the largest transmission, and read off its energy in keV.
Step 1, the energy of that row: 273.0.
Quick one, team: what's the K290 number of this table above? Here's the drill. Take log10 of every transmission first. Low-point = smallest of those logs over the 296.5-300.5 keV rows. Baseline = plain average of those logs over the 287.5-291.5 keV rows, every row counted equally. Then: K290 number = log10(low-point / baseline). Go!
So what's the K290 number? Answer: 0.0079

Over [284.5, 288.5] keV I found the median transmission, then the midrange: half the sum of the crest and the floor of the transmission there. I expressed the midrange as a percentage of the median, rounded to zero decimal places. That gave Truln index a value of 100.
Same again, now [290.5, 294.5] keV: 101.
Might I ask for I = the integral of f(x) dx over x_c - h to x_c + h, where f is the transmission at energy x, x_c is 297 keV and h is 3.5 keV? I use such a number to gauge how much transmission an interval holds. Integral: 1830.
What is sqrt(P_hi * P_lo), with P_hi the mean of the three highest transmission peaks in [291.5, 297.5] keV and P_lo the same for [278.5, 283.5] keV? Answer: 222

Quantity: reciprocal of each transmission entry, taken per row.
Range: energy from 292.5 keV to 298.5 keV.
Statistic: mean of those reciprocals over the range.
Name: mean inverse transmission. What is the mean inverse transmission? 0.0039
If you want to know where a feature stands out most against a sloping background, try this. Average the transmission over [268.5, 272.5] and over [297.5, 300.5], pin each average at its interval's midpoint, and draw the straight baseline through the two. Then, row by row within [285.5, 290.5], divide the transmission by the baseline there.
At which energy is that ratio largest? 290.0 keV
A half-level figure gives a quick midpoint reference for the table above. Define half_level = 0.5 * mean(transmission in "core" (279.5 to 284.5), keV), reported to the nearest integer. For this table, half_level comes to 96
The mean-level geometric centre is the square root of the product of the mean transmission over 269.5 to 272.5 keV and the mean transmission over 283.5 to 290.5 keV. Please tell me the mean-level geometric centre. 221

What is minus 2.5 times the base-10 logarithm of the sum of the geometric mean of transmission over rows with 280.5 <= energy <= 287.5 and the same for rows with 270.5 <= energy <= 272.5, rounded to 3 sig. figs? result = -6.58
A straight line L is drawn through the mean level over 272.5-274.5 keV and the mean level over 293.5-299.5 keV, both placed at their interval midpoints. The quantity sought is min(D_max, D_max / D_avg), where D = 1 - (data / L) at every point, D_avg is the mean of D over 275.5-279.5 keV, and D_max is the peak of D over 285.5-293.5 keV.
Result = 0.113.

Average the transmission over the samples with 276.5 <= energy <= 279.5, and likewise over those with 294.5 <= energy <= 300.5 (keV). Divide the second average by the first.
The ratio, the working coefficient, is 1.42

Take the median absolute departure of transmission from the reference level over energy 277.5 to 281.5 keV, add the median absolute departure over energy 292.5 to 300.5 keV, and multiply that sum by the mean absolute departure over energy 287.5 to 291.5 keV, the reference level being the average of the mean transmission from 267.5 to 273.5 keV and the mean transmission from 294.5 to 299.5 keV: 933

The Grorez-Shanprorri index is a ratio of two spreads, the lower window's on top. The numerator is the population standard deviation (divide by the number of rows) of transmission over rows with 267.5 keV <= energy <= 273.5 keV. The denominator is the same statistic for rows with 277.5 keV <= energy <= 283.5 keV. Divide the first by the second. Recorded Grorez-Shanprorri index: 2.2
